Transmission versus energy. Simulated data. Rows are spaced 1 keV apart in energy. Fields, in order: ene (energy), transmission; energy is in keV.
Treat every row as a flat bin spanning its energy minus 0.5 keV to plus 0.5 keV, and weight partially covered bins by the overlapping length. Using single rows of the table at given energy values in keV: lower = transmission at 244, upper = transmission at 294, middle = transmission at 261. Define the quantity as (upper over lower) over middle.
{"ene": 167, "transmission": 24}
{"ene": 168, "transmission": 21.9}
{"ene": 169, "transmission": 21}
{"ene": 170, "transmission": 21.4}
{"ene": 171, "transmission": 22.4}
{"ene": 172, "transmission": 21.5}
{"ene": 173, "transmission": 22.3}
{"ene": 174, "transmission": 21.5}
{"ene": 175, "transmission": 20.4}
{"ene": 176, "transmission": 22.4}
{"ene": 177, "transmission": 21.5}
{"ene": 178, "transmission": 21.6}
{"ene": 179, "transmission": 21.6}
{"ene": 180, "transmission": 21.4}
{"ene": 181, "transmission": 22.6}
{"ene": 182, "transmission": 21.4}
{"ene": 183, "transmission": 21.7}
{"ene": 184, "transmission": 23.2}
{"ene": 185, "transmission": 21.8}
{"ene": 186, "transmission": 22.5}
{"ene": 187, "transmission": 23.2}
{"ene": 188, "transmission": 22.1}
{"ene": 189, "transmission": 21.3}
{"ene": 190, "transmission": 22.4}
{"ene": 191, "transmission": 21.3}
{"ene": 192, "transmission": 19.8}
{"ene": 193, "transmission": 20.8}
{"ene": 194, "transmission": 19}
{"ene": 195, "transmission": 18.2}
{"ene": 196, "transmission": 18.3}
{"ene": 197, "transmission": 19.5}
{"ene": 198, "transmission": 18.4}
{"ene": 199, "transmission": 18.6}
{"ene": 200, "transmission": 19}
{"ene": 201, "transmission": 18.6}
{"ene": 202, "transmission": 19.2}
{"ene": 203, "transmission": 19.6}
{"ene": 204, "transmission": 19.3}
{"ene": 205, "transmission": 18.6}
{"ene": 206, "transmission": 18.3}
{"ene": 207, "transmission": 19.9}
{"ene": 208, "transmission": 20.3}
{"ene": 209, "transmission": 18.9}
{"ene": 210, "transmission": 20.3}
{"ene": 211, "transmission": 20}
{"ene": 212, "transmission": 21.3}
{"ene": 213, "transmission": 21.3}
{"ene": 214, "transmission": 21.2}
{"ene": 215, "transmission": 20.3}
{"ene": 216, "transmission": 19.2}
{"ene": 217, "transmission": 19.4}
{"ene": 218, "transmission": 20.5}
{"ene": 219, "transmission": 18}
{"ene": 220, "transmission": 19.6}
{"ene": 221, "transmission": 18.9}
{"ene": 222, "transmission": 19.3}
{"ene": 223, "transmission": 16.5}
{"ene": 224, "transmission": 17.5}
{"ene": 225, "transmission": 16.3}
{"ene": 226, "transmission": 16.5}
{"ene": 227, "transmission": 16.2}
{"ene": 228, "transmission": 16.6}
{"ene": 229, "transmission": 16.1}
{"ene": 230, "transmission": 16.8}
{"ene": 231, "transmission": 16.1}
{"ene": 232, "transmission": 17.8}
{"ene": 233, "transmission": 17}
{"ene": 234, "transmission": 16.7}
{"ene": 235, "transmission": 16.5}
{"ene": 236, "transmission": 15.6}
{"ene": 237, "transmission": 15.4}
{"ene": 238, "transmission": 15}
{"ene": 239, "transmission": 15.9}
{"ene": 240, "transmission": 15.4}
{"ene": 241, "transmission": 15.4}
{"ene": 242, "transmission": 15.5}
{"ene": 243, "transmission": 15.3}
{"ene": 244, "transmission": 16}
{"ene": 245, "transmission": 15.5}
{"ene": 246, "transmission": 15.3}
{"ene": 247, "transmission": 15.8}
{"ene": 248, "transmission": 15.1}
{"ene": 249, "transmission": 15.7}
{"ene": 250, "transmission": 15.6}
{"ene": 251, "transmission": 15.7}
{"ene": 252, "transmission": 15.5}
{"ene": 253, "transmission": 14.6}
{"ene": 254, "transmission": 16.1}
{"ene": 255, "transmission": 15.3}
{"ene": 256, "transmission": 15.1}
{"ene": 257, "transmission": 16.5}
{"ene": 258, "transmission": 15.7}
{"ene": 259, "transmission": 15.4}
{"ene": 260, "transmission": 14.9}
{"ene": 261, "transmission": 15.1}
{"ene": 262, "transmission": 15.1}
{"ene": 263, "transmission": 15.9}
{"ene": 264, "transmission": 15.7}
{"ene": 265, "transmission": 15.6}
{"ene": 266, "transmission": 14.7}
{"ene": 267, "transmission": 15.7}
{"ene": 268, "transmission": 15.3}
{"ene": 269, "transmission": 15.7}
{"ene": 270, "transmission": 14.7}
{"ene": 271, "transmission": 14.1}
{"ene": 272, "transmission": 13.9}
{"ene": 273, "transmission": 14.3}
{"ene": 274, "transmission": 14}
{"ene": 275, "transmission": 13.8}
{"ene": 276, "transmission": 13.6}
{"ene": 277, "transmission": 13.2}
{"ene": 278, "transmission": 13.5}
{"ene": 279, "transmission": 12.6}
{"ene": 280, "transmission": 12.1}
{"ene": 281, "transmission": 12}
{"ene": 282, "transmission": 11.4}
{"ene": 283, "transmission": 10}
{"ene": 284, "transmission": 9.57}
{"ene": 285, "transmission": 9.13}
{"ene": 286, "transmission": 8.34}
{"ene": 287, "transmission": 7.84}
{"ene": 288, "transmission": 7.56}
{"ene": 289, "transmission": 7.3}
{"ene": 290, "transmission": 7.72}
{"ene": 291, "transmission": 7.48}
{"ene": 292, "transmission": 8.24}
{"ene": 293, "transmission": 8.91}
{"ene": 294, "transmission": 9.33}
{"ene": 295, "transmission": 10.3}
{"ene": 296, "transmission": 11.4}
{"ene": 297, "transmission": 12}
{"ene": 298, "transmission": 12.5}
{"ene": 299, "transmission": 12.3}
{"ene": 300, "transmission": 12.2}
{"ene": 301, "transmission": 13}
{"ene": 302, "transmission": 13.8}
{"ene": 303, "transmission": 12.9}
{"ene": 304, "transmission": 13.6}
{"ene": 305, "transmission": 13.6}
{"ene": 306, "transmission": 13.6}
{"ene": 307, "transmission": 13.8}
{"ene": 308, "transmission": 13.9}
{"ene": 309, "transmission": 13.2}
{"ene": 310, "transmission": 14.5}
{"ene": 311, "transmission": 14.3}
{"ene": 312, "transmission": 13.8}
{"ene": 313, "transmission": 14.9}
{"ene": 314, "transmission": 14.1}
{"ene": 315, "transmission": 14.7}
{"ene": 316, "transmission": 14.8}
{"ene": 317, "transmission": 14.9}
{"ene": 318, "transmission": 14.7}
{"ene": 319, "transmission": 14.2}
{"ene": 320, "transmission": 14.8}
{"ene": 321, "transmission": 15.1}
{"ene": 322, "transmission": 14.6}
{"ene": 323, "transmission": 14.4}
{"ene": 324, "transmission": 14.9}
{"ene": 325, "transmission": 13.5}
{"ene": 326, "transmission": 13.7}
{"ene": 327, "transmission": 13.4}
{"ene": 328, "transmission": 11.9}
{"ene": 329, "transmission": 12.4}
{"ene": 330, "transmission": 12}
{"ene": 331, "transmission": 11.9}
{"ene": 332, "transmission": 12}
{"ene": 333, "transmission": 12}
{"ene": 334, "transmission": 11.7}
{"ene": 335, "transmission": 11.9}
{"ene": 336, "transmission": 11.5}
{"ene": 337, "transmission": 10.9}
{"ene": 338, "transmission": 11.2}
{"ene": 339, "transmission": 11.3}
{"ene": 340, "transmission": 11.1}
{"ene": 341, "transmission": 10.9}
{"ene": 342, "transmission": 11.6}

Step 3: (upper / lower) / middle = 0.039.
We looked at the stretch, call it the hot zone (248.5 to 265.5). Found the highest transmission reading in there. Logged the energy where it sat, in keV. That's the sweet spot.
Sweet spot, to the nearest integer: 257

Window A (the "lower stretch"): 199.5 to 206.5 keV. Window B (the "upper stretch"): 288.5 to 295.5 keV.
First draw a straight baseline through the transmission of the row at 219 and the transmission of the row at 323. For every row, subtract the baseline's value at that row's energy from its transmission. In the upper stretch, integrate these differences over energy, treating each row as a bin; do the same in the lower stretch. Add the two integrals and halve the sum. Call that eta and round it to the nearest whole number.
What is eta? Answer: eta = -23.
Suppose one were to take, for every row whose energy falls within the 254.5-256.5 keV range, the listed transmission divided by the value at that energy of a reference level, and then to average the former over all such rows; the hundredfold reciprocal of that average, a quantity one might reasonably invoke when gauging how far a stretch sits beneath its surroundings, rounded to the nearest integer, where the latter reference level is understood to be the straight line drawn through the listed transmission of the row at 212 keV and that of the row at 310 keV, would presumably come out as 120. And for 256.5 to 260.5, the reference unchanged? 116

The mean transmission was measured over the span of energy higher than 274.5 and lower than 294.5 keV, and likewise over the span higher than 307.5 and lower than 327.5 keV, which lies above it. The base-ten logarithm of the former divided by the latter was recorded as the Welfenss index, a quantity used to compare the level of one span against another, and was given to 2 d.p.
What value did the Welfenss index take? -0.15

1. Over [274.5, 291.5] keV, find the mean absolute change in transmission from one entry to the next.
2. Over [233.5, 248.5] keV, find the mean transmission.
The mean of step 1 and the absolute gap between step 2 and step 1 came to 7.8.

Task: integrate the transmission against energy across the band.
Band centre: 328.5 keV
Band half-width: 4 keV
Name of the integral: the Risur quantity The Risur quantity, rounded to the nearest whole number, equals 101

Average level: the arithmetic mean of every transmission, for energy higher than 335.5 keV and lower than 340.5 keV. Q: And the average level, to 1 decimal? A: 11.2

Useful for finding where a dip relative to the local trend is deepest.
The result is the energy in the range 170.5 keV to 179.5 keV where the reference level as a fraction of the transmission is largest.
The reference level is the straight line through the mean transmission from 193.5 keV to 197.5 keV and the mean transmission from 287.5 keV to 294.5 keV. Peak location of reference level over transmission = 175 keV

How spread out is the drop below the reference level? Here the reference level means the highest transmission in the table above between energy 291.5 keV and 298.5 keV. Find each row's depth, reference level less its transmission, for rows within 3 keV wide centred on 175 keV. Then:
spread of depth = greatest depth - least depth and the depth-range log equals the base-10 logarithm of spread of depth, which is 0.30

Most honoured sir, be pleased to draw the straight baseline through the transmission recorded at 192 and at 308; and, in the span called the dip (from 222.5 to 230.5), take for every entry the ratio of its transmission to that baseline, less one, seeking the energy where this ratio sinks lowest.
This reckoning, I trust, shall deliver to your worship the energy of 229 keV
